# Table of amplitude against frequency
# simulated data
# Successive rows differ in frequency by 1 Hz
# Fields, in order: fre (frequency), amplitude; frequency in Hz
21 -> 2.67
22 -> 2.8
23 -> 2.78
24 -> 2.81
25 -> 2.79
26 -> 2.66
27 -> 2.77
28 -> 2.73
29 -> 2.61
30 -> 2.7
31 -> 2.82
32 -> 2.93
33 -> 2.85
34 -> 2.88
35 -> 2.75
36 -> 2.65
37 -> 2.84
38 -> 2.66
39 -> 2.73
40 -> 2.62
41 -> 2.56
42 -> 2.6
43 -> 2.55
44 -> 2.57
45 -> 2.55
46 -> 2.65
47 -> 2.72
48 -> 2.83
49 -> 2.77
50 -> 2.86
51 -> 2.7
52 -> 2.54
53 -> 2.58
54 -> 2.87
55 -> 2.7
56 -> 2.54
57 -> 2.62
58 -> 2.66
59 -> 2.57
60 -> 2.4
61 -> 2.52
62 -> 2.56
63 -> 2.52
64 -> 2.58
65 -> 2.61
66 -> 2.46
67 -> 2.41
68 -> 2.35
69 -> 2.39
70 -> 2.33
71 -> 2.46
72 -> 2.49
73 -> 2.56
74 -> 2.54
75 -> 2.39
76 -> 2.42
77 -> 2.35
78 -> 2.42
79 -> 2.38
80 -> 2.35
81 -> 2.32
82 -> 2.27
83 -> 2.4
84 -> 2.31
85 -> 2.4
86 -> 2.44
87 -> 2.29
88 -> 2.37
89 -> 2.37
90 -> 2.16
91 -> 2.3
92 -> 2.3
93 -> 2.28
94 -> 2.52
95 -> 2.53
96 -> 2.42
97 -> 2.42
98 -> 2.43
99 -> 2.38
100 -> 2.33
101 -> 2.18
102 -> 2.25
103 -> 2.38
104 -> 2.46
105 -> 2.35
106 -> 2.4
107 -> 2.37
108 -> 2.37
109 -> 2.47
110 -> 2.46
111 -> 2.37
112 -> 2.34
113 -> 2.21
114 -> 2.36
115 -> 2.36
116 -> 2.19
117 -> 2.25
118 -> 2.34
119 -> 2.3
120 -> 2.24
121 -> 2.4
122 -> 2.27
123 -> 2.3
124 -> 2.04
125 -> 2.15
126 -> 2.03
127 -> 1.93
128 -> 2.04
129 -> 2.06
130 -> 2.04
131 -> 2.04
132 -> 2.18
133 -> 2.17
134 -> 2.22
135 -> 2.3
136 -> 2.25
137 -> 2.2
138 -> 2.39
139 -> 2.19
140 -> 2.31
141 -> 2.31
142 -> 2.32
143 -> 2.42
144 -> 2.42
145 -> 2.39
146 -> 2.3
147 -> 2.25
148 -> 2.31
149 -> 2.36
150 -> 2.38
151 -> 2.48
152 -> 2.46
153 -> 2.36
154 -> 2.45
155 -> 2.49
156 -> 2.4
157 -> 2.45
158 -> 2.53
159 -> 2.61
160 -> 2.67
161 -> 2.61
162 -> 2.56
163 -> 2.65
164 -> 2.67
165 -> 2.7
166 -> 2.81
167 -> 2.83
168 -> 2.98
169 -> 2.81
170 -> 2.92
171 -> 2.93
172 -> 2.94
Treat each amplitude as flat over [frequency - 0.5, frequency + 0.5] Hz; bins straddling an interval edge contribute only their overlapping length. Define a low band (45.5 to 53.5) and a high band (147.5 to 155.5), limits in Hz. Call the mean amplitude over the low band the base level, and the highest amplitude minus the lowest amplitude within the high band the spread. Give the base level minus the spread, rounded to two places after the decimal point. 2.53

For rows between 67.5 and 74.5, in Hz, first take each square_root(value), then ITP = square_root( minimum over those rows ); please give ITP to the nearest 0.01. 1.24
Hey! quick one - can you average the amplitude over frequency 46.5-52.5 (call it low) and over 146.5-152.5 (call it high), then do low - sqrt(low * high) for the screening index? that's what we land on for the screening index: 0.19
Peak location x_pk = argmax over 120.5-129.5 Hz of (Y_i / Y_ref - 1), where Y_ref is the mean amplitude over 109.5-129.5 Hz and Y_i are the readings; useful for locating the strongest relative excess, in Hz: 121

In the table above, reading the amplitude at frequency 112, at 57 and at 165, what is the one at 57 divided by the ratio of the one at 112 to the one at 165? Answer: 3.02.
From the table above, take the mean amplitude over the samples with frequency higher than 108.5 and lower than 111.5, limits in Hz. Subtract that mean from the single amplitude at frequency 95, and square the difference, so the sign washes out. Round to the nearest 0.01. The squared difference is 0.01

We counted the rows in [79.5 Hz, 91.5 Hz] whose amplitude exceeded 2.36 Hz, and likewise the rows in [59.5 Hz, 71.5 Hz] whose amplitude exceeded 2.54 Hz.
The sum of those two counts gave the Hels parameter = 8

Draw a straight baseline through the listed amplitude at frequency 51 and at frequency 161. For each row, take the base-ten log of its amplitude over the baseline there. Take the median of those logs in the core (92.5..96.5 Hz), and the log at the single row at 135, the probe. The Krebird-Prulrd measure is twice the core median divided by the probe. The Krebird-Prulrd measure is 1.1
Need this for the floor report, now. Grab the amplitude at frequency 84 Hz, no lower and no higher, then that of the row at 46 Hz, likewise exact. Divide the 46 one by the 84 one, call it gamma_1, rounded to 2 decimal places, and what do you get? 1.15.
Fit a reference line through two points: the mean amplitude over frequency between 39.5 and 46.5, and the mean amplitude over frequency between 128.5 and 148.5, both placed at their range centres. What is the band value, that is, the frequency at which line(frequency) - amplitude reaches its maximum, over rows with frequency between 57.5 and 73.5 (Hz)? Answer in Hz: 70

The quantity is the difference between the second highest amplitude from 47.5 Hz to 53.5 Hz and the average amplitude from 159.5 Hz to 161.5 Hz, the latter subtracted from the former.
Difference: 0.19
